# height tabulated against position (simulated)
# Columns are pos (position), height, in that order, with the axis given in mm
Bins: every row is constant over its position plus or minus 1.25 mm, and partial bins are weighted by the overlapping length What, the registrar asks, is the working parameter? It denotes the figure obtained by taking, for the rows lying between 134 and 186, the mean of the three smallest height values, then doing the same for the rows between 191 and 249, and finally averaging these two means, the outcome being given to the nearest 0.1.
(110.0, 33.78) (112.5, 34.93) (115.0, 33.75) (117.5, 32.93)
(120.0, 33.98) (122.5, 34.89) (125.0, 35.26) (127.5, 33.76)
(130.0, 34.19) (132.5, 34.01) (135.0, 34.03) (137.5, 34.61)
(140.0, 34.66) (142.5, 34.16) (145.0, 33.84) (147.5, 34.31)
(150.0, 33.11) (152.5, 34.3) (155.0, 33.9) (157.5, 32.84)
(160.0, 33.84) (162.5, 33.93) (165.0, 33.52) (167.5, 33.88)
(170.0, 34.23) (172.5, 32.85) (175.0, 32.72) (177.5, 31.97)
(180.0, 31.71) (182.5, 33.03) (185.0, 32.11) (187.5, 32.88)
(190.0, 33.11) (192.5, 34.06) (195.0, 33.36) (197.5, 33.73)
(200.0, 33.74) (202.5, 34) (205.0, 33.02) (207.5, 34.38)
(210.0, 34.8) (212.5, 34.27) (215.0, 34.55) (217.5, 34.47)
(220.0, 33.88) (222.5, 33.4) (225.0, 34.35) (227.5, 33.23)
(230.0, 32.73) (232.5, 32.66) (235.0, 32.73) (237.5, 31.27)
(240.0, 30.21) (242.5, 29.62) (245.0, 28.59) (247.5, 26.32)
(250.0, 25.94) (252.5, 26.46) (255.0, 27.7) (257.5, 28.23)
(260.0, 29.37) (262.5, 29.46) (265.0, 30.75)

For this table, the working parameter 30.1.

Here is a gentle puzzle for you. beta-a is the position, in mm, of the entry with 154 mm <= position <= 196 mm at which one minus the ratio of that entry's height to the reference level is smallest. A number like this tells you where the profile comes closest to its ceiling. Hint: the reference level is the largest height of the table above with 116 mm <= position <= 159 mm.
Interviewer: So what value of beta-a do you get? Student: 170.0 mm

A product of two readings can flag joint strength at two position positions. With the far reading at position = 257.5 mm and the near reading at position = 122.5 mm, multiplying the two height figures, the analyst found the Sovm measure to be 985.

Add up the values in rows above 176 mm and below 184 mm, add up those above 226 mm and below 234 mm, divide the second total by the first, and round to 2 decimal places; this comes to 1.02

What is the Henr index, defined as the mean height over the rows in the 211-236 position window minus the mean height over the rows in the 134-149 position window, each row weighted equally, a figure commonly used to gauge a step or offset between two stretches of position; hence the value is -0.6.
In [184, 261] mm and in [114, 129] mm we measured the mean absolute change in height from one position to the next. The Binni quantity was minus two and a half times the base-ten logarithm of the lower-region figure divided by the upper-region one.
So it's -0.3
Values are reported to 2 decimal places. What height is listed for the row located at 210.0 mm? 34.80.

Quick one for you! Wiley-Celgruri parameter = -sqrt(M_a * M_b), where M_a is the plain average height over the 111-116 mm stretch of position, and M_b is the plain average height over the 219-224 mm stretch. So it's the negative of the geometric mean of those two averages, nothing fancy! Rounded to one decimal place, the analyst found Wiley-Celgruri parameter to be -34.0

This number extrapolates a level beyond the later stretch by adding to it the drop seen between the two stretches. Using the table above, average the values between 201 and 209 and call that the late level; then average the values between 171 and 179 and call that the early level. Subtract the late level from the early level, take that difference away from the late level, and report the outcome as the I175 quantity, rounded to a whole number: 35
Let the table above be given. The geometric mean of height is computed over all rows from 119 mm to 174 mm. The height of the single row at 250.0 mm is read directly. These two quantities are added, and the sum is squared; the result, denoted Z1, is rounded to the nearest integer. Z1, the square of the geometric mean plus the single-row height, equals 3593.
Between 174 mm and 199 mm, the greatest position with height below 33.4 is 195.0 mm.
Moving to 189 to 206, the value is 205.0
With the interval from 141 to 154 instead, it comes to 150.0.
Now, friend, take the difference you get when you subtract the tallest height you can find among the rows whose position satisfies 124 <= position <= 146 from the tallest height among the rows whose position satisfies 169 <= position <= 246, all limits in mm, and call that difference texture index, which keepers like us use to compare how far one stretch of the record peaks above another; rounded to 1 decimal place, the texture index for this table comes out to -0.5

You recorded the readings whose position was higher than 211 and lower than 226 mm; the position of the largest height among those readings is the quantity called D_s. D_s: 215.0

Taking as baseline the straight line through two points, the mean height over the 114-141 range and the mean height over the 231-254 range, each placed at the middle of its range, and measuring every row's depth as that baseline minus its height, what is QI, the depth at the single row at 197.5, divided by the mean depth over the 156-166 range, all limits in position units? 3.2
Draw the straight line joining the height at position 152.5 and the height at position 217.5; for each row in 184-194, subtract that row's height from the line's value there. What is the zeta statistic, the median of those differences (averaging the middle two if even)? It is 1.4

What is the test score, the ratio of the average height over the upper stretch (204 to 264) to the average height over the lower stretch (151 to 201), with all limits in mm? 0.941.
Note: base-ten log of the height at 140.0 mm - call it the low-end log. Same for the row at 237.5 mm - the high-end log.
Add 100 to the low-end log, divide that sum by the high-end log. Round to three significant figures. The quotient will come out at 67.9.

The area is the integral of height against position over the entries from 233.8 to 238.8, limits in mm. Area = 160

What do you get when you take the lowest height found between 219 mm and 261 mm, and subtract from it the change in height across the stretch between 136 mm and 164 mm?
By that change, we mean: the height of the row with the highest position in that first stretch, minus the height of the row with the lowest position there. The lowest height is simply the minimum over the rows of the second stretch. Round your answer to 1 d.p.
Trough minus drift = 26.6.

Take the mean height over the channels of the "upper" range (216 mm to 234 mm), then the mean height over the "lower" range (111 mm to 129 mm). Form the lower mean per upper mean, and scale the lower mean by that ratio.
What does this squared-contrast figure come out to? 34.9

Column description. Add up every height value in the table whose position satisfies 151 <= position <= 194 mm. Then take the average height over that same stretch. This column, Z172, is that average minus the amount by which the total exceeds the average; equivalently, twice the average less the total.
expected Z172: -498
